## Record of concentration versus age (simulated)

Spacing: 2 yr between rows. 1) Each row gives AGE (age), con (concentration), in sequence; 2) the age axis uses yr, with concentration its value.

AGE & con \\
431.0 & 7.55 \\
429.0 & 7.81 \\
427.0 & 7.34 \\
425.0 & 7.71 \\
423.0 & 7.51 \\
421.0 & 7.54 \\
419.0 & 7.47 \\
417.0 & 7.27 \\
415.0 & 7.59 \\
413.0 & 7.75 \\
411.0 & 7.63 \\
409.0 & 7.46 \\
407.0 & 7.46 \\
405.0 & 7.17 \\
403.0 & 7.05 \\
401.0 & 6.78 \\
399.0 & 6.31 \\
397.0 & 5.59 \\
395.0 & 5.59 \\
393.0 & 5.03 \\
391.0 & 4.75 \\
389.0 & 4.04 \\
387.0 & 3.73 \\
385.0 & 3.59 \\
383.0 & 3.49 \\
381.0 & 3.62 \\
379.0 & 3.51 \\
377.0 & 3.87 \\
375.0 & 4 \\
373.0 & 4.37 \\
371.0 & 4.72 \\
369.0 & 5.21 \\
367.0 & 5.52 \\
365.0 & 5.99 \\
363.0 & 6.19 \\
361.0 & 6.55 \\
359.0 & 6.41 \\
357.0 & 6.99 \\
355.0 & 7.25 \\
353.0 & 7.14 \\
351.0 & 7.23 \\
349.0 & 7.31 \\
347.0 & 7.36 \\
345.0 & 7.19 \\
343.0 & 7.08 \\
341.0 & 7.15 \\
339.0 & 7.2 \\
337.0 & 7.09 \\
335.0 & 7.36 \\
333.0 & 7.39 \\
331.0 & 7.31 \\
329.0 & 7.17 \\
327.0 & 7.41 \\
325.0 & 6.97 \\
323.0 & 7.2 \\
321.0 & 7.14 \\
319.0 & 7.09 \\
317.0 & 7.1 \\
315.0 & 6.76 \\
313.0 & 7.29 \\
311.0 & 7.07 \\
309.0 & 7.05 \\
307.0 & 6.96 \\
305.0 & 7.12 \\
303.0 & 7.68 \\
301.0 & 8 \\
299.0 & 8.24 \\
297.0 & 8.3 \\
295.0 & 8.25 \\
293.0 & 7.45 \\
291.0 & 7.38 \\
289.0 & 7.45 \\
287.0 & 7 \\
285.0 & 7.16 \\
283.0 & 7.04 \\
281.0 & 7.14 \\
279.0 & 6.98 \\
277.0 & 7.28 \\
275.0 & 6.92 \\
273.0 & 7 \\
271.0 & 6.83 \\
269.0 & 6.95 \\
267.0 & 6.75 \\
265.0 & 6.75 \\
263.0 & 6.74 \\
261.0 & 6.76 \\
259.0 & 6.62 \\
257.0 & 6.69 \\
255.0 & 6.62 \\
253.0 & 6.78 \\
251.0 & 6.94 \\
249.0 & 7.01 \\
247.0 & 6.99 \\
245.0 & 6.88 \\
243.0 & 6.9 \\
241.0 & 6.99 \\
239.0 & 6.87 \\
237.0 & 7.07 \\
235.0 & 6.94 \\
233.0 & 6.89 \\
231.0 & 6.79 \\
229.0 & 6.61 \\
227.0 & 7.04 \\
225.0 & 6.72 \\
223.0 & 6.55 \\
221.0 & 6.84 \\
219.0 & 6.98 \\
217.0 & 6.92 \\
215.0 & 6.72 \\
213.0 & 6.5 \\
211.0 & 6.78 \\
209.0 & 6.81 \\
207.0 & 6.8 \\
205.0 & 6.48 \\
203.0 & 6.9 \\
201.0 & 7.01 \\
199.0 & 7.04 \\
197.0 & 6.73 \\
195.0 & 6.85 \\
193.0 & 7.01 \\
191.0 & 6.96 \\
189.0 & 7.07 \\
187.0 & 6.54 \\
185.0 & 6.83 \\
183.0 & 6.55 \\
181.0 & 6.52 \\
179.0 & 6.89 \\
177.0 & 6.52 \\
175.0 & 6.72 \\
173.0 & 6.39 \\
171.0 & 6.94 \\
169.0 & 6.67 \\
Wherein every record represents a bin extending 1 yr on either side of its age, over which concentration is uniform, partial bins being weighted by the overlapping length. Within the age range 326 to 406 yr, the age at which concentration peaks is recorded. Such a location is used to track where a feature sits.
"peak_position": 327.0 yr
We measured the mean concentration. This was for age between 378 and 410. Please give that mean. 5.3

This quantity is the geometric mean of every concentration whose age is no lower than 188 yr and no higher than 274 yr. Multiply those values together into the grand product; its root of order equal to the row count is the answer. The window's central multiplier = 6.84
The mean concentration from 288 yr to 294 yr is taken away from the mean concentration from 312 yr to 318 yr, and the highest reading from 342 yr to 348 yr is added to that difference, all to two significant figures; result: 7.0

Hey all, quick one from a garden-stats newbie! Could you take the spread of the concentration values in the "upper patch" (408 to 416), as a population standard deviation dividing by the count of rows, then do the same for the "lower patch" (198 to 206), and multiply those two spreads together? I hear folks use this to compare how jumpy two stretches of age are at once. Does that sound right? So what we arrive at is 0.023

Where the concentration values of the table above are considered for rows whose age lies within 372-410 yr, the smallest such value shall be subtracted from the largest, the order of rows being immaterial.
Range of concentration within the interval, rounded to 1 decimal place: 4.0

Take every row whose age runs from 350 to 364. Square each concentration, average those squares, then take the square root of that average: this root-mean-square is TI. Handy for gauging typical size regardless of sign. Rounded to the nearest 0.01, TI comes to 6.83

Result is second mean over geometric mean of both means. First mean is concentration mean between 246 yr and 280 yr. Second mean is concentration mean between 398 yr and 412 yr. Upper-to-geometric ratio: 1.02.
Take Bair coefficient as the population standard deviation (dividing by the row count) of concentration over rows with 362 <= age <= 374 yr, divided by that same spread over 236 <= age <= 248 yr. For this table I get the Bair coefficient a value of 9.0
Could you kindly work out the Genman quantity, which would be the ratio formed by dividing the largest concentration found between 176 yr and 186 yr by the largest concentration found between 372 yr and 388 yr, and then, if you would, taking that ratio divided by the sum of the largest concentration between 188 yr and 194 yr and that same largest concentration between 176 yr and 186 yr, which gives 0.11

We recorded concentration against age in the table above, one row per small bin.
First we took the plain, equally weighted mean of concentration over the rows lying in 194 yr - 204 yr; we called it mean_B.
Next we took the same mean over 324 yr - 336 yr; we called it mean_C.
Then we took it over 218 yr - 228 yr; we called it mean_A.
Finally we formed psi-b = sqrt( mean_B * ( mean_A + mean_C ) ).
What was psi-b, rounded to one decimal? 9.9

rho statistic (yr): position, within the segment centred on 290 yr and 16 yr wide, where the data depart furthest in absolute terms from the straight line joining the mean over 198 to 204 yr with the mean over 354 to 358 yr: 297.0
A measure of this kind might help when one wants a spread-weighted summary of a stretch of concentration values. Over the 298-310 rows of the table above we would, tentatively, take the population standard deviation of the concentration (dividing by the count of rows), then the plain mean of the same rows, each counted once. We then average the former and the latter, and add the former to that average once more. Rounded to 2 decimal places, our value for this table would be 4.50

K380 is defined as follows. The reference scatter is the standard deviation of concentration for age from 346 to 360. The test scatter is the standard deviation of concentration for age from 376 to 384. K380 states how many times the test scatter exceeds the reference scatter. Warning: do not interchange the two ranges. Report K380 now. 0.5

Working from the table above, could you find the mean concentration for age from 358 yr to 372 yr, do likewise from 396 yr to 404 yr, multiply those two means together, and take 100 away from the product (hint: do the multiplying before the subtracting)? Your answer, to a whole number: -63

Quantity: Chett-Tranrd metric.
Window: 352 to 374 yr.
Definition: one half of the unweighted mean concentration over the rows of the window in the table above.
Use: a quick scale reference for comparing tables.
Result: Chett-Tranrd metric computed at 3.0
